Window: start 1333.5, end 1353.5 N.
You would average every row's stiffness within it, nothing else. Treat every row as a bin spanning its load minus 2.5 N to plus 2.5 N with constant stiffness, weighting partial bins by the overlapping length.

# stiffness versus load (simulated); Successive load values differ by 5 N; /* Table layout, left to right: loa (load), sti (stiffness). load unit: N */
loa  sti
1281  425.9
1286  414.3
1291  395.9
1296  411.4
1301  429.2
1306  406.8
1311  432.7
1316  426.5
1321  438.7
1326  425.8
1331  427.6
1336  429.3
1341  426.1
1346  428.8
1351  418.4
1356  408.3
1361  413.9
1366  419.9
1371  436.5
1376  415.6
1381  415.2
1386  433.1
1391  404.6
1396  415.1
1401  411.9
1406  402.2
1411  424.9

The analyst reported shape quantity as 426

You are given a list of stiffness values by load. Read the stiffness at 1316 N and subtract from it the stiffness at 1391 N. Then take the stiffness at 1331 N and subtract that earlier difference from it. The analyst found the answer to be 406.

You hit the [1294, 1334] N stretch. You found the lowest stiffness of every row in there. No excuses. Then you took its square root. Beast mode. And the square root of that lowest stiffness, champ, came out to 20.2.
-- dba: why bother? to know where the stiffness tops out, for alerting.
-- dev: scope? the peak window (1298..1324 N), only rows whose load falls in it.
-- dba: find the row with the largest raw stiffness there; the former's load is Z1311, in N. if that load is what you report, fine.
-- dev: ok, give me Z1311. 1321 N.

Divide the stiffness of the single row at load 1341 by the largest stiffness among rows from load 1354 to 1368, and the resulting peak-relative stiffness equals 1.01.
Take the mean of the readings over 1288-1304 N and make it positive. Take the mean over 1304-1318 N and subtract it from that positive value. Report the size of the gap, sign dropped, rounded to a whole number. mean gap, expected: 10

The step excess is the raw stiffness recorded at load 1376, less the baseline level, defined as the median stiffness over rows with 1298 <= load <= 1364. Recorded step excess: -11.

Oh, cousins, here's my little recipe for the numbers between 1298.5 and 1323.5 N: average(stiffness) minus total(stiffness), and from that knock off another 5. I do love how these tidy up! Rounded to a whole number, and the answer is -1712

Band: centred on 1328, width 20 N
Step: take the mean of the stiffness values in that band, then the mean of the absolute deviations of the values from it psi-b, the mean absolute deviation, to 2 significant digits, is 4.2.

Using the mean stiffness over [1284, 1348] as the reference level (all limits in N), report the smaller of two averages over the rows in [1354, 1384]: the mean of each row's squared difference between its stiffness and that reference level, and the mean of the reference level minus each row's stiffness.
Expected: 4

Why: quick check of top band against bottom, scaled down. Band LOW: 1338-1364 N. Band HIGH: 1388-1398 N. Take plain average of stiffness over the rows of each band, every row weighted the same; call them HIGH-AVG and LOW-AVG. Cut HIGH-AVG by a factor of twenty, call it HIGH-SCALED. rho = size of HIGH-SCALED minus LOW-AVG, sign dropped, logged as 399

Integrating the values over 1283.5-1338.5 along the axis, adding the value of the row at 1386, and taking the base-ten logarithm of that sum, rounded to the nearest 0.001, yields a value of 4.373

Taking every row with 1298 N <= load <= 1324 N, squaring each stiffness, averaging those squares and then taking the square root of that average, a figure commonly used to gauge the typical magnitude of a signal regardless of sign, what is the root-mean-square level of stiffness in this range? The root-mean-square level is 427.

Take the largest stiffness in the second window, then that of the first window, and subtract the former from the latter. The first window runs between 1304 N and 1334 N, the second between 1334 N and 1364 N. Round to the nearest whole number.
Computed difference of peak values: 9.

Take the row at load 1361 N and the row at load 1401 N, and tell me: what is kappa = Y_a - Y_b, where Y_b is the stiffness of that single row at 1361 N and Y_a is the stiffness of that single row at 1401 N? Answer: -2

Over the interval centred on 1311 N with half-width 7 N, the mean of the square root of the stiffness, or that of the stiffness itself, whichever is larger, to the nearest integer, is 422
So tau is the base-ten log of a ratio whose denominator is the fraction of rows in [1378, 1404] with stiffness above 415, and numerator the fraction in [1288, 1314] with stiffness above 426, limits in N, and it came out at -0.2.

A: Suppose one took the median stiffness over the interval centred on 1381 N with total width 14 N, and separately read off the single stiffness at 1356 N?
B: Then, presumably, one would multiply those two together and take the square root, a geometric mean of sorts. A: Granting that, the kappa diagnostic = 412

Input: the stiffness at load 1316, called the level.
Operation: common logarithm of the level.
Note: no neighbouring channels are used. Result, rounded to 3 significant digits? 2.63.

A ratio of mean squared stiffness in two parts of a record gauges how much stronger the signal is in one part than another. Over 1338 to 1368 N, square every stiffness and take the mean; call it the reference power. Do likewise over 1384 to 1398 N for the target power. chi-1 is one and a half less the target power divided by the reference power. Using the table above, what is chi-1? 0.51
